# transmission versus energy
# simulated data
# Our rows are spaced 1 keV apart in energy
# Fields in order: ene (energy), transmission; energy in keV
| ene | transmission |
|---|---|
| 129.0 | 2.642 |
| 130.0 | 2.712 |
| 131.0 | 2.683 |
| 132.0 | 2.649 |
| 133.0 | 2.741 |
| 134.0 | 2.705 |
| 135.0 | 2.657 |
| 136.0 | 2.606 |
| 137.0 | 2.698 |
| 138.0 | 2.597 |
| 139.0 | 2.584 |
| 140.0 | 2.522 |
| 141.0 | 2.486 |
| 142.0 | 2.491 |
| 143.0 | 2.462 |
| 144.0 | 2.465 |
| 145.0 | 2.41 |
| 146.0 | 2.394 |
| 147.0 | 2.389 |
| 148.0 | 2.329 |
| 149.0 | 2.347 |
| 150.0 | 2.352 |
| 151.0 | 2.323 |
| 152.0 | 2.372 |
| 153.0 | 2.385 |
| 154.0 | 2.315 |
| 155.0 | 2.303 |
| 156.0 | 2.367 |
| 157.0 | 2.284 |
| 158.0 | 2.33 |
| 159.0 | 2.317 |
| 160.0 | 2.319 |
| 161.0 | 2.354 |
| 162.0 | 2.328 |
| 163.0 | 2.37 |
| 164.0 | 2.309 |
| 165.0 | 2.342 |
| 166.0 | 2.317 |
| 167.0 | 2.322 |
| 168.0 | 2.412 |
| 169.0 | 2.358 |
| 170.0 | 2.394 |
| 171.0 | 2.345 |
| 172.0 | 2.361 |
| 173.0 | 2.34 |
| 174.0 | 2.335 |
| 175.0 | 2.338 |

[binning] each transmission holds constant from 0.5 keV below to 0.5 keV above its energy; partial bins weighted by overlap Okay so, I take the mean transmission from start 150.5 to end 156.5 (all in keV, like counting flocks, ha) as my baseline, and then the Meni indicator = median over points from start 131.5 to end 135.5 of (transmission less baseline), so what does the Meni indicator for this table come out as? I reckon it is 0.34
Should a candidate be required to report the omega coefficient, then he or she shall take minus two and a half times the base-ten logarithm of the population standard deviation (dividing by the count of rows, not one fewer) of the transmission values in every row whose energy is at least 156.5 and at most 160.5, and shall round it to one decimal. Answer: 4.4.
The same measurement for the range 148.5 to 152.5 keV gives 4.4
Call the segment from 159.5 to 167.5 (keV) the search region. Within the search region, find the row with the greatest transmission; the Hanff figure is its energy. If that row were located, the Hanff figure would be 163.0 keV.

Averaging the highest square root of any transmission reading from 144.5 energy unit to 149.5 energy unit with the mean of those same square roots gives 1.55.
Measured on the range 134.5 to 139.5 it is 1.63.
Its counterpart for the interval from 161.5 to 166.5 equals 1.53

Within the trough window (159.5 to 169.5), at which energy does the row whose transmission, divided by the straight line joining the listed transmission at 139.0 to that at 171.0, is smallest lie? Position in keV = 160.0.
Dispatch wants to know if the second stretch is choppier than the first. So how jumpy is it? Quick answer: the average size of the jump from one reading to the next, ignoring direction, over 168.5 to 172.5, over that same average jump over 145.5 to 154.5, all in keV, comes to 1.1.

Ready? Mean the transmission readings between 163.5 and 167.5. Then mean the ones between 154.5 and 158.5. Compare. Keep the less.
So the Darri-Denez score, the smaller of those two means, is 2.321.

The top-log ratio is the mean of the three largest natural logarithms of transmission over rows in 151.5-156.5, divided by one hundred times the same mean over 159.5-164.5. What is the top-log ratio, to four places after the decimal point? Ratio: 0.0101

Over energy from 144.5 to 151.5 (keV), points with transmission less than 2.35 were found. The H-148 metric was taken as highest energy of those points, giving 151.0 keV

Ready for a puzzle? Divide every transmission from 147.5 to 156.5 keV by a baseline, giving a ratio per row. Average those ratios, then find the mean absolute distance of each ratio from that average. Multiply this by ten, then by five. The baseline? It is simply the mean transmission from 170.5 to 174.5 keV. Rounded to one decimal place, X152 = 0.5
